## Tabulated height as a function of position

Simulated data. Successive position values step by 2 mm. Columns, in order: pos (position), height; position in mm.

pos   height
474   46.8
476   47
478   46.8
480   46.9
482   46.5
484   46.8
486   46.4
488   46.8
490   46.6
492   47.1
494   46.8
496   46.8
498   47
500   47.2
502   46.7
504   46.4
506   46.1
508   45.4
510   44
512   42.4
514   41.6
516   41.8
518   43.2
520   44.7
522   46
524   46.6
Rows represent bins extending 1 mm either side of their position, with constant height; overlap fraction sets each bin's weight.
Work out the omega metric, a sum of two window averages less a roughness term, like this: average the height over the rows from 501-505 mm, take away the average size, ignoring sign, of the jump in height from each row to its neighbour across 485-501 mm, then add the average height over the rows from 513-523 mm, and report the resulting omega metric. 89.8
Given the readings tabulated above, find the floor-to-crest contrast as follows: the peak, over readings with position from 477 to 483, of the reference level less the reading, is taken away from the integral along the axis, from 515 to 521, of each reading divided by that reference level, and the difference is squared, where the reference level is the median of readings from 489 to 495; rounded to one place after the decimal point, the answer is 27.5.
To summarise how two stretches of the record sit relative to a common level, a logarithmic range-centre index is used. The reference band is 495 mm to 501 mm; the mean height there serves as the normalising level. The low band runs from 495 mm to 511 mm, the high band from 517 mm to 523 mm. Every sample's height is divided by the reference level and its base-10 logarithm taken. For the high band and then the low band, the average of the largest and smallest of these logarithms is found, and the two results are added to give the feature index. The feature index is -0.036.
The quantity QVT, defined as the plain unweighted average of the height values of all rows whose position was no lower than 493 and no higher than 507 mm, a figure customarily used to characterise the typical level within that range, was 46.7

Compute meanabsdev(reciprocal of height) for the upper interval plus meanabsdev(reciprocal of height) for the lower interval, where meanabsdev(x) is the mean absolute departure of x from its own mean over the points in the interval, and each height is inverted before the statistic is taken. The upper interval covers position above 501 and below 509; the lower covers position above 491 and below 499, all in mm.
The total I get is 0.0002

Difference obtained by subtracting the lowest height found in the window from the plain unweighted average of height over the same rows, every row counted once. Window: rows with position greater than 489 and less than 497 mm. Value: 0.2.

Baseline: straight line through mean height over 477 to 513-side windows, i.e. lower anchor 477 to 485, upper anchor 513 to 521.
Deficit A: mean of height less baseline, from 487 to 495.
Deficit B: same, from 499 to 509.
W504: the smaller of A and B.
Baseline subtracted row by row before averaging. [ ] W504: 1.2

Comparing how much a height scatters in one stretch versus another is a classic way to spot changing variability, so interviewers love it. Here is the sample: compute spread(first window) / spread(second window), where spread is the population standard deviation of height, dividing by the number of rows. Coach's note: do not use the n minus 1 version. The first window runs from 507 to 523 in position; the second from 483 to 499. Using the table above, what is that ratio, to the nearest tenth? 7.6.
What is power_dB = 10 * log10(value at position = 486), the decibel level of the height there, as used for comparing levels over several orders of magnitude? 16.7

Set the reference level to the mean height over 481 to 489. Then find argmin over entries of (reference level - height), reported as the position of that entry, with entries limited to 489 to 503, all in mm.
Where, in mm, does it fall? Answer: 500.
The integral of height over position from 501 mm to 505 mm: 186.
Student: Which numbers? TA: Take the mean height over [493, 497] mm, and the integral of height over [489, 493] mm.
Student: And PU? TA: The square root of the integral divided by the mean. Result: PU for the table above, 2.00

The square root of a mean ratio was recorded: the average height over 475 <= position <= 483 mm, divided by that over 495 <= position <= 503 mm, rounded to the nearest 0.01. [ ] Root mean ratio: 1.00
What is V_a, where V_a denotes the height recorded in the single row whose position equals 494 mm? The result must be 46.8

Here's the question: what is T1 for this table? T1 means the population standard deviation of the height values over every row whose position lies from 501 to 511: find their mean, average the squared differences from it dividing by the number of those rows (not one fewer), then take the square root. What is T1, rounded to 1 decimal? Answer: 1.0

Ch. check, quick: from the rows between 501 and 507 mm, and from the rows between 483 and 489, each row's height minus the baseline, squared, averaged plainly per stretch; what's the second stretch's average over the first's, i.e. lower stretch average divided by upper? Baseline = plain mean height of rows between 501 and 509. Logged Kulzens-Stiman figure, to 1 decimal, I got 2.5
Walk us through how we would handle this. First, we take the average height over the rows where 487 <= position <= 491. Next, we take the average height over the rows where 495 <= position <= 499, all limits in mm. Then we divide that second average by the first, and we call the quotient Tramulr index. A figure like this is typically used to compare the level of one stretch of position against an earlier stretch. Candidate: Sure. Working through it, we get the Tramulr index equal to 1.00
